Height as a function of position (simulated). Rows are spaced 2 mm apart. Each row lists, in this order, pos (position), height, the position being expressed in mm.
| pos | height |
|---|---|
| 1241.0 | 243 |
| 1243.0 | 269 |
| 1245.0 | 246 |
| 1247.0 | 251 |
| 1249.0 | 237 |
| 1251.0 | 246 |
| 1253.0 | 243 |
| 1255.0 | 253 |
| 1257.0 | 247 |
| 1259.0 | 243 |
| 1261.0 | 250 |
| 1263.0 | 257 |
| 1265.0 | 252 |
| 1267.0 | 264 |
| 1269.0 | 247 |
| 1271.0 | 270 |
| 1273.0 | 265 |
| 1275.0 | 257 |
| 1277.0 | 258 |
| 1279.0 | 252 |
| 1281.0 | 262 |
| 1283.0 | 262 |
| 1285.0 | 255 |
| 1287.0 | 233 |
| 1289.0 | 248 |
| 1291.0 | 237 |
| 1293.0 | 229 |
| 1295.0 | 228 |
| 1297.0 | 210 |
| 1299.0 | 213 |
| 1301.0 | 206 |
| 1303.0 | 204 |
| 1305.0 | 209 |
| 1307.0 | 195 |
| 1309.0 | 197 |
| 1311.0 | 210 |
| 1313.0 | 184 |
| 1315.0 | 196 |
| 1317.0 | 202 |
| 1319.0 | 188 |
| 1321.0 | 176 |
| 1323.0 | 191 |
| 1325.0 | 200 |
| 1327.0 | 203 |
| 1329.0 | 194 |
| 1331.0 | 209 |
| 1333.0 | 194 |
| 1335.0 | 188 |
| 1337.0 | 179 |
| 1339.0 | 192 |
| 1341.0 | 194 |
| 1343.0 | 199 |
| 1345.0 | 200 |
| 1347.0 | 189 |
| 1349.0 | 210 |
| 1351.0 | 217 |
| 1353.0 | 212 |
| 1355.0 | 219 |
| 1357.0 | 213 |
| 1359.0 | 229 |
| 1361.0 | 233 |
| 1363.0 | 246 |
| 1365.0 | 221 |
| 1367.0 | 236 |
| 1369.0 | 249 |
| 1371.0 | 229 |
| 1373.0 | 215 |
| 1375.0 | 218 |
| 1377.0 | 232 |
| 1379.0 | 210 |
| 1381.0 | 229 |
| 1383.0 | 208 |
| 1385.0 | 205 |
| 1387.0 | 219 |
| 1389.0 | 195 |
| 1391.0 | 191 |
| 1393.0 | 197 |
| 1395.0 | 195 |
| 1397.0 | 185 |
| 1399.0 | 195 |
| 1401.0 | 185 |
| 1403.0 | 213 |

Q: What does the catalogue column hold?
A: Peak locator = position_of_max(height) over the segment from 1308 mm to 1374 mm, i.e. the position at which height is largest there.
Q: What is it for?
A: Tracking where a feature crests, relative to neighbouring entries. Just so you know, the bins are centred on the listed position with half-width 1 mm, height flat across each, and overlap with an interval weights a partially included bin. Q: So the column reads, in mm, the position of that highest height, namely 1369.0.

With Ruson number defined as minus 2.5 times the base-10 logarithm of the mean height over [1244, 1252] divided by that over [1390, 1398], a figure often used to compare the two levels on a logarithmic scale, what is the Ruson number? -0.26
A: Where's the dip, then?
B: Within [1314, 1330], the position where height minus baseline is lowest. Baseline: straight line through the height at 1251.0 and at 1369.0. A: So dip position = 1321.0 mm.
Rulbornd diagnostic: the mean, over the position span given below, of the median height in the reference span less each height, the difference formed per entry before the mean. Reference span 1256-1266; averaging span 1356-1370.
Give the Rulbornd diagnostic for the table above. 18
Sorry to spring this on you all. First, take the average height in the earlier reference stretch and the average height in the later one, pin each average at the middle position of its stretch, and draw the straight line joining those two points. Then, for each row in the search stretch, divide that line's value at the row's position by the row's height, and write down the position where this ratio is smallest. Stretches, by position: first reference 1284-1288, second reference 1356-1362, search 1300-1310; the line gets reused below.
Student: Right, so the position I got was 1305.0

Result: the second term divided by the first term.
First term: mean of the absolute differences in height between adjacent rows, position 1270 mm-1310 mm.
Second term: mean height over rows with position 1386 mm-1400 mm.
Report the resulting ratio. 25.8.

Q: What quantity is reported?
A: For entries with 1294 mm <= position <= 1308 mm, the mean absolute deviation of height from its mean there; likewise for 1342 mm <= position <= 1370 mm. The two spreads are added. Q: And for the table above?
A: 20.5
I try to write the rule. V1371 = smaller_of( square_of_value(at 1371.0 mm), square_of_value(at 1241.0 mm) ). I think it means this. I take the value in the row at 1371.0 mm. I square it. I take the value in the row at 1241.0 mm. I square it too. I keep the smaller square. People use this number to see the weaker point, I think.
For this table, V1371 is 52441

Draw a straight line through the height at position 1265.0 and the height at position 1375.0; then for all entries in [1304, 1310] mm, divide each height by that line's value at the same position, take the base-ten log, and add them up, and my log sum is -0.23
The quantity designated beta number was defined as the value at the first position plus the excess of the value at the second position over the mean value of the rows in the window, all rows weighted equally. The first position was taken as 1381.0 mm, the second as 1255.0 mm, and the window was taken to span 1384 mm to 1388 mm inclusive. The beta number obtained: 270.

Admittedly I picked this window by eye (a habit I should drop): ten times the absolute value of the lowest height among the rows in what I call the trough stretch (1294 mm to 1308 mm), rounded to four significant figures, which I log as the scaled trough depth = 1950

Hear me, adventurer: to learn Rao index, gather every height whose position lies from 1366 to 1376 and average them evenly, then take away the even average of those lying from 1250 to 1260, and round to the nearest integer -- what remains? -17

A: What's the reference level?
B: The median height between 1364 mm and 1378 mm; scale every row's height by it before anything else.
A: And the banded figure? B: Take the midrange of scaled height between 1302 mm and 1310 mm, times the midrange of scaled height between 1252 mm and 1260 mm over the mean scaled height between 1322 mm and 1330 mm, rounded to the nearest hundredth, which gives 1.11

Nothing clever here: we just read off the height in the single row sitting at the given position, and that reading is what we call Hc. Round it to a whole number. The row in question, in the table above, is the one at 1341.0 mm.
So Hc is 194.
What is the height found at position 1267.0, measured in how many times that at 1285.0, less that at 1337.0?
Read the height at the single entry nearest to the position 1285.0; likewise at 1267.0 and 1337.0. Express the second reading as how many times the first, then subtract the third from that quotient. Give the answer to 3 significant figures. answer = -178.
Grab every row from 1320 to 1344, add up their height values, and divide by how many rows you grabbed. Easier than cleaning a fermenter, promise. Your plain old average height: 193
